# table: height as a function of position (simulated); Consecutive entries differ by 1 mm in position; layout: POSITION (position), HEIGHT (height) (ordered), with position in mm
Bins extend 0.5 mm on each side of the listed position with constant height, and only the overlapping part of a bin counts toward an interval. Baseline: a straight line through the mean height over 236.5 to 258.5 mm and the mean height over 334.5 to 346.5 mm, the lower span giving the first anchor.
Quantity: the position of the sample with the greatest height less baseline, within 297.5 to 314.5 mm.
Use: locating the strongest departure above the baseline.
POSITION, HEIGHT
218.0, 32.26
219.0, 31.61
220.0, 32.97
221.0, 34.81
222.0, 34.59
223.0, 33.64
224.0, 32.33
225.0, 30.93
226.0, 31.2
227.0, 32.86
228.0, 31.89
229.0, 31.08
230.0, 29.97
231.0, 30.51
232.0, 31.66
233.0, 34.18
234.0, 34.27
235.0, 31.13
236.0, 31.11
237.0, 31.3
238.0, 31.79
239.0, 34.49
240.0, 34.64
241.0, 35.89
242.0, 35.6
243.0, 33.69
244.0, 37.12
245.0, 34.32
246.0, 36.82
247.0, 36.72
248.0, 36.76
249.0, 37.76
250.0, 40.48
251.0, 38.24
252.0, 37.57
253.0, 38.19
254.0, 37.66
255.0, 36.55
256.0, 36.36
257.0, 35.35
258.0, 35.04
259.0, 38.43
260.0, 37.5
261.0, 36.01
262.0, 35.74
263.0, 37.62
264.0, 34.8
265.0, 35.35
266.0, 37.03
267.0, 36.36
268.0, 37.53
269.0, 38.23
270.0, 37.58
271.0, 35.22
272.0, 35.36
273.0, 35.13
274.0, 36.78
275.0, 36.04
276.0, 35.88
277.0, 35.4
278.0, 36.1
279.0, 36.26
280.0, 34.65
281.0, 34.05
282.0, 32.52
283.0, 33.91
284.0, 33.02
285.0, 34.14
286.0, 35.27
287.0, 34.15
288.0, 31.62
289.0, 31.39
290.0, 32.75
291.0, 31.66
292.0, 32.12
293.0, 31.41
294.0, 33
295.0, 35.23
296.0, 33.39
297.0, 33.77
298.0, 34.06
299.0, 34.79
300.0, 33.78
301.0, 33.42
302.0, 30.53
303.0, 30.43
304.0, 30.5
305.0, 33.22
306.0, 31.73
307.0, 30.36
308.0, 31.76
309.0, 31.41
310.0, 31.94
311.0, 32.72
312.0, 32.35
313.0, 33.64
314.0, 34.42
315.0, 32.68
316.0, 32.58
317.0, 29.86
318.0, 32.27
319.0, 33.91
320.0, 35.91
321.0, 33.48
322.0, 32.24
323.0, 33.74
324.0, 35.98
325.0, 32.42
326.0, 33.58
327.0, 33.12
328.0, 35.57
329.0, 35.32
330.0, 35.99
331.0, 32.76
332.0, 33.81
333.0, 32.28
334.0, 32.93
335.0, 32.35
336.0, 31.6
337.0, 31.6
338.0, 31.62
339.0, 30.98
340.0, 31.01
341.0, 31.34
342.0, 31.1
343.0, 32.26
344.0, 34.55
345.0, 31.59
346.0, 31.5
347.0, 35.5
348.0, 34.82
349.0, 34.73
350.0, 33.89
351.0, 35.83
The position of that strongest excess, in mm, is 314.0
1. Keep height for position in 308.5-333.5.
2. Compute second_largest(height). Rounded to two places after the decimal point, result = 35.98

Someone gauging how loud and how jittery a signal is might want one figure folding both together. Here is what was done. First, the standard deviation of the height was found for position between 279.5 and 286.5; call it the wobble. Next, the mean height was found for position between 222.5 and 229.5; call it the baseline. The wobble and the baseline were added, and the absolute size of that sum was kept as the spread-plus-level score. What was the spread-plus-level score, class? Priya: 32.9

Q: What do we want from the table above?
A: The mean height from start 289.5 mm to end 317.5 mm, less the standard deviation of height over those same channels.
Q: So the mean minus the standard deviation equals 31.1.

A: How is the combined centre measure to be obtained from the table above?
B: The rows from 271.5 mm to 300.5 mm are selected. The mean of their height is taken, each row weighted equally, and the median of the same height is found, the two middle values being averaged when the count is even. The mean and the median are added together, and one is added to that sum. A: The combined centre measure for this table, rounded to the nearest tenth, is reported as 69.1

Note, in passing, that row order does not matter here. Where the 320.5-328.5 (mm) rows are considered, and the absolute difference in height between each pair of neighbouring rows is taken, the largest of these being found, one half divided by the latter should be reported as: 0.140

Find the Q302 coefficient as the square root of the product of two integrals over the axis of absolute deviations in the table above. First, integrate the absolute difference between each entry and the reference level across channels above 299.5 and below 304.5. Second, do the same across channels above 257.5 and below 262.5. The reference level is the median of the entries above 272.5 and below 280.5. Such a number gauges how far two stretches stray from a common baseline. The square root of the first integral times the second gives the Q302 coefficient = 10.5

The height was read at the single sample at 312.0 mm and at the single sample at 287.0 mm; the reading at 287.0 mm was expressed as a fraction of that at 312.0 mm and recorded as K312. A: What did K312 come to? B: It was 1.06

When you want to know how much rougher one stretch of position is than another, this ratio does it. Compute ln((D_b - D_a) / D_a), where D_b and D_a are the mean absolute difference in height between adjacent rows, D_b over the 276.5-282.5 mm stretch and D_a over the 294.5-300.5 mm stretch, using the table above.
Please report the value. -2.5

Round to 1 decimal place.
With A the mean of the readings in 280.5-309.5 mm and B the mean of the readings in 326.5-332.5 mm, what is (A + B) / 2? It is 33.6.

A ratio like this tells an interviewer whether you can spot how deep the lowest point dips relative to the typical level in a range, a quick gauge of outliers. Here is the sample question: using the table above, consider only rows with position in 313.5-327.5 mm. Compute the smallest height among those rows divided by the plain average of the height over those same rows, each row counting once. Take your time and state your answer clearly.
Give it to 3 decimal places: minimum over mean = 0.897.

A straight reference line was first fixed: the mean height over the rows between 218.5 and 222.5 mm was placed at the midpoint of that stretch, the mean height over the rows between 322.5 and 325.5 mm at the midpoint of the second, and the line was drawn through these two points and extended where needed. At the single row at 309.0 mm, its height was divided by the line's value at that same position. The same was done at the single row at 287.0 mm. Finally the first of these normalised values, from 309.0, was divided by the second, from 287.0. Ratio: 0.92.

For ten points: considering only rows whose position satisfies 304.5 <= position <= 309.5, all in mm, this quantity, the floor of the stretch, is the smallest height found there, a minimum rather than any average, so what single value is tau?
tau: 30.36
